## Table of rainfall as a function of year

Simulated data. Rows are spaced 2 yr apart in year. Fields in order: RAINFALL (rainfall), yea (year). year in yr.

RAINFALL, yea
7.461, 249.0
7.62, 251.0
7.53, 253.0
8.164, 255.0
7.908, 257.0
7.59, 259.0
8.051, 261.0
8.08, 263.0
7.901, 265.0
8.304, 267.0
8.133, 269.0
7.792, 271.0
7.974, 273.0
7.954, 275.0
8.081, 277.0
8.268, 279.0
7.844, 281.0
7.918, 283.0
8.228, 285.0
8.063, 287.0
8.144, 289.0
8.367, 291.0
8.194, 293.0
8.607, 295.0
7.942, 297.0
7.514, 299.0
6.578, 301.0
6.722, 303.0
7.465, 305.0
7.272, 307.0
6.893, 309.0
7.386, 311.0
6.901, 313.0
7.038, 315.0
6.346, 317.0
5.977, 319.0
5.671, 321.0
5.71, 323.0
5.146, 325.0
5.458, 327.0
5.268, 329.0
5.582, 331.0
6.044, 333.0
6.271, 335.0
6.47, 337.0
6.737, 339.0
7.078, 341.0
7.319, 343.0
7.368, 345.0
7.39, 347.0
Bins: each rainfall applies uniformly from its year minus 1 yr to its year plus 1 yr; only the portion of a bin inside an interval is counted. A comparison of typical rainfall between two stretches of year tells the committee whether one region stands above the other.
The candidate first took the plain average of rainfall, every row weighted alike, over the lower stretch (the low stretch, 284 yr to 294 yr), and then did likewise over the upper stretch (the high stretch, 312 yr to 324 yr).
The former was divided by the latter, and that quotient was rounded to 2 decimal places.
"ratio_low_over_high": 1.31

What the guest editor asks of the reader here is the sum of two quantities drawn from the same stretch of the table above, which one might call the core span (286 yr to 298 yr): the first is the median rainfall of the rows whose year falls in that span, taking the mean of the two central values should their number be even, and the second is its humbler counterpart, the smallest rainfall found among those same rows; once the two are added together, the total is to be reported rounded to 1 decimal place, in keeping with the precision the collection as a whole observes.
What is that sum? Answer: 16.1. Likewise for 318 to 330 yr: 10.7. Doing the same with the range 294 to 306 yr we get 14.1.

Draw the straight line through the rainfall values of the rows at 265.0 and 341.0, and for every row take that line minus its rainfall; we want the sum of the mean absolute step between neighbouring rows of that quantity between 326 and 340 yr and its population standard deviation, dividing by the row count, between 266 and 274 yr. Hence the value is 0.46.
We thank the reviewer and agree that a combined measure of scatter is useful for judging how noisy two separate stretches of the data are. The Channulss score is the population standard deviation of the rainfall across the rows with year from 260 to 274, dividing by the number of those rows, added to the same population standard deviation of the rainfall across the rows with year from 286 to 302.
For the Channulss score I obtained 0.74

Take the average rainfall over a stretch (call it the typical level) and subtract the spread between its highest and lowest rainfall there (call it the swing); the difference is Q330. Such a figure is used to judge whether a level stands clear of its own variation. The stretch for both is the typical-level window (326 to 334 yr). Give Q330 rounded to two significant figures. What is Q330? 4.8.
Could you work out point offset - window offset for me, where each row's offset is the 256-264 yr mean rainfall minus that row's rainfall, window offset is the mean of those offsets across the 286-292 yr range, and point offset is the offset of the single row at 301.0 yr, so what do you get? 1.6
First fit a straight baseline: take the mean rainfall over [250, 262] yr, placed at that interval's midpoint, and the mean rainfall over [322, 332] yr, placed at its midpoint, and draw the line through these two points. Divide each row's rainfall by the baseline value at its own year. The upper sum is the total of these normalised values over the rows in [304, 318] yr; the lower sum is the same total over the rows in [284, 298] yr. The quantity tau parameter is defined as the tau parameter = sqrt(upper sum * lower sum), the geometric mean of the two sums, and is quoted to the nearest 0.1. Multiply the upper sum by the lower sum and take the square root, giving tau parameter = 8.5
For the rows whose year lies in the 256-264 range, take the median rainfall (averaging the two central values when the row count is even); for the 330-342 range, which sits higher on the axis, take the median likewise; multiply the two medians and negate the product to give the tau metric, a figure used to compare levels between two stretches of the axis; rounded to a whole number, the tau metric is -51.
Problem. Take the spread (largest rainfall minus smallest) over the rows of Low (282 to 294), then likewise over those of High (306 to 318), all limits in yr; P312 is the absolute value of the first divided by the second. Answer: 0.4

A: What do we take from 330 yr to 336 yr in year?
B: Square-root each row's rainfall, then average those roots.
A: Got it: 2.44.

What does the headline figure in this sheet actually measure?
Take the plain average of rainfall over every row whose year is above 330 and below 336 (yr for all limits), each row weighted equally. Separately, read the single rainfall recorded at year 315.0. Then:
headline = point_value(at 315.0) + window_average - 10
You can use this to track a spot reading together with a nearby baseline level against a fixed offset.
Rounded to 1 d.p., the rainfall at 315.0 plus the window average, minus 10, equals 3.0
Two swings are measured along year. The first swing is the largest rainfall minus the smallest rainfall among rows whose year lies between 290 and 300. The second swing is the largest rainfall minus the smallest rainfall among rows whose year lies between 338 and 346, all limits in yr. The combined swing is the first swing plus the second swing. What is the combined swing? 1.72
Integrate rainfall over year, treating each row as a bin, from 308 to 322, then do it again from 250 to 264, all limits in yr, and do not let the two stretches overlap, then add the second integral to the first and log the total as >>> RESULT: 202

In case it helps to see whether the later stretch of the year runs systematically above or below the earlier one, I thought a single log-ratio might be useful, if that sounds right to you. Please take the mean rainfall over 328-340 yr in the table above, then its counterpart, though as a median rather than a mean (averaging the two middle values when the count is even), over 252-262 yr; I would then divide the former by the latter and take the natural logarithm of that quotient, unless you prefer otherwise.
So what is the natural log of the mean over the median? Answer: -0.27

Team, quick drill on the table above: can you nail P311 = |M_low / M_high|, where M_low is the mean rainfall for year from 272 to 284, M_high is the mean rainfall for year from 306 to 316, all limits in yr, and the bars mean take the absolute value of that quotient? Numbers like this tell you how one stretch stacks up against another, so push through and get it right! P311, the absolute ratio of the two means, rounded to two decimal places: 1.13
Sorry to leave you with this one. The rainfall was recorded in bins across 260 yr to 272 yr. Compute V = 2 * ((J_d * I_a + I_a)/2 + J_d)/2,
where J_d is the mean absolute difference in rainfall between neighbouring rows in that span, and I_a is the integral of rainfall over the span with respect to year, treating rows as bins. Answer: 59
